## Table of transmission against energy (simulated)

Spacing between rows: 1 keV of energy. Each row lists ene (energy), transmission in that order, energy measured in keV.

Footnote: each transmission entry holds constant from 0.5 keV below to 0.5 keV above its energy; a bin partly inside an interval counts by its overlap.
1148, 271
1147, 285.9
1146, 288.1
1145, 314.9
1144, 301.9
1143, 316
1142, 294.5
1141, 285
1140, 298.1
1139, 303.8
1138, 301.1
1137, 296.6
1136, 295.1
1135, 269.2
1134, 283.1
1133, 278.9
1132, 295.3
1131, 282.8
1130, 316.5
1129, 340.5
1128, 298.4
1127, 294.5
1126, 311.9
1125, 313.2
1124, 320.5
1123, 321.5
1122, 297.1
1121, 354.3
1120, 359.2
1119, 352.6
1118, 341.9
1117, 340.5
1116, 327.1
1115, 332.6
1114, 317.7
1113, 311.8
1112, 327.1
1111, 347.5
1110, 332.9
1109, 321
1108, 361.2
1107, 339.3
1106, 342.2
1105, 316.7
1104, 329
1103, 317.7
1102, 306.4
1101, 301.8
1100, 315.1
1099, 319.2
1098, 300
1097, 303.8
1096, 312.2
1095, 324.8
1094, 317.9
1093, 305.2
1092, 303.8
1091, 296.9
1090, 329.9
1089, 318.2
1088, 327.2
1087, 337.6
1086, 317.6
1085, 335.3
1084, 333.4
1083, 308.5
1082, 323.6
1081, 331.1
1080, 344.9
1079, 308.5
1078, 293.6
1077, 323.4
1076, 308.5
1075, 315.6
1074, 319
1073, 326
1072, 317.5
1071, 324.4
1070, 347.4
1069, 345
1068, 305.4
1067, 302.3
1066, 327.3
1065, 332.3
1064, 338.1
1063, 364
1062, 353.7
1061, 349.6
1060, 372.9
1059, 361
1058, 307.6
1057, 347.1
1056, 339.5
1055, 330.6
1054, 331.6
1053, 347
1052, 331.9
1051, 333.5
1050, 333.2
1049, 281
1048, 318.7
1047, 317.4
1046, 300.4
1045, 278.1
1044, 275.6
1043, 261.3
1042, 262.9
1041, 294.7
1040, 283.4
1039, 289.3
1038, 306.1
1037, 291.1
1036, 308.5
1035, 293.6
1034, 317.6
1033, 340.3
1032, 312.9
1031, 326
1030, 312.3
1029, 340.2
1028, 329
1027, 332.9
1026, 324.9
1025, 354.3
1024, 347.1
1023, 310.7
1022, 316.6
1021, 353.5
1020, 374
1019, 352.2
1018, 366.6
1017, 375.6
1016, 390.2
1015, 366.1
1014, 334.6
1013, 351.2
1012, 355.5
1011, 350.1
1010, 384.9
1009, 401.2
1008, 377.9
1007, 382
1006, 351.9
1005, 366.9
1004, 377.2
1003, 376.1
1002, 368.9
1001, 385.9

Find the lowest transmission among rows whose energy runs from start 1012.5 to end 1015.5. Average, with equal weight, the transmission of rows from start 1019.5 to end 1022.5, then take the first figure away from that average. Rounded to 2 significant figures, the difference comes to 13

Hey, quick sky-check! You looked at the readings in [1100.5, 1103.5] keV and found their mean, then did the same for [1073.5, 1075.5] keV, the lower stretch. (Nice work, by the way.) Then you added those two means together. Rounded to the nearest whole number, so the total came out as 626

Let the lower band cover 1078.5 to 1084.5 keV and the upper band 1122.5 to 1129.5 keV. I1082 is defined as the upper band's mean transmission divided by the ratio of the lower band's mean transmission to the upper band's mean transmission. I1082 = 304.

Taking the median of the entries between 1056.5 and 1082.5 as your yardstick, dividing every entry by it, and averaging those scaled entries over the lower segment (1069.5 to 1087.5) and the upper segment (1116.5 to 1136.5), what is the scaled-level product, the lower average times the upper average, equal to 0.95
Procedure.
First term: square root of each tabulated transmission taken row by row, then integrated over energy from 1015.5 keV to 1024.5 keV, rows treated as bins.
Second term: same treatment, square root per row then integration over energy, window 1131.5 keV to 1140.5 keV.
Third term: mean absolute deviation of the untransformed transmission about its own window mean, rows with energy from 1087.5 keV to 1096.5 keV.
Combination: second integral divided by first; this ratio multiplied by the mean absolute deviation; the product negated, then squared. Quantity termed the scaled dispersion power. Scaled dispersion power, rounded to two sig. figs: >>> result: 73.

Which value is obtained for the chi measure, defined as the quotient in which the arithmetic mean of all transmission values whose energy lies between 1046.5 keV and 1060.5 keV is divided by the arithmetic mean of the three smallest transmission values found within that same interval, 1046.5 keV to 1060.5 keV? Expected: 1.10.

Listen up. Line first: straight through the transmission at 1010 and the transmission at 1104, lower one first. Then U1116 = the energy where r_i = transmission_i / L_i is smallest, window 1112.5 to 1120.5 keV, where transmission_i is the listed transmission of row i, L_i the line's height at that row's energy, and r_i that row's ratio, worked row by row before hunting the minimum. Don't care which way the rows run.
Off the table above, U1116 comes 1113 keV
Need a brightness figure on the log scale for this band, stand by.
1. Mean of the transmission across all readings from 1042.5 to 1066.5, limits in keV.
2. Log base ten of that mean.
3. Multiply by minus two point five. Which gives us -6.28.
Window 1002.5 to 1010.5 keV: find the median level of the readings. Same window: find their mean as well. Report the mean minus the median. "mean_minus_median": 0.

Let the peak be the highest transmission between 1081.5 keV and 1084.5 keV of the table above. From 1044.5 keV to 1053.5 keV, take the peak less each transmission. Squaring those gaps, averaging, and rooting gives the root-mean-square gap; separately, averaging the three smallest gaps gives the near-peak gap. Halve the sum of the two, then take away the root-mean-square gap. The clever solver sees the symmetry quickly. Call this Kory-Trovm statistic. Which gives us -17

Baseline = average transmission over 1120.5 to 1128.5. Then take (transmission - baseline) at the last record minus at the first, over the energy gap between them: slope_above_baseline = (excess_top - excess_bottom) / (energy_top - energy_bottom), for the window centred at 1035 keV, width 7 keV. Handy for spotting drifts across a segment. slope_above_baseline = -1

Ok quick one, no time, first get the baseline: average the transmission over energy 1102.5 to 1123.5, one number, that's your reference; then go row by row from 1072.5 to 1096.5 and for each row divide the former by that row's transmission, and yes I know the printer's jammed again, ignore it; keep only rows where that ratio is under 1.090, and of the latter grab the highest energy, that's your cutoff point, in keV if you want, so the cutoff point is 1096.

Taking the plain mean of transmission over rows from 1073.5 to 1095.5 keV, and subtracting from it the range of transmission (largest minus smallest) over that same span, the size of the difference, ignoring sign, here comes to 268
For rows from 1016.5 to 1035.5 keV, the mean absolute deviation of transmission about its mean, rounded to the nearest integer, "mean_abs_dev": 19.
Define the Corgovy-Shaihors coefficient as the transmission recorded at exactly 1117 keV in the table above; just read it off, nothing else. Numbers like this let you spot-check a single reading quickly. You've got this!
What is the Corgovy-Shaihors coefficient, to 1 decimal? 340.5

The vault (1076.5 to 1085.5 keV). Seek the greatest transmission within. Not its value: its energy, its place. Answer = 1080 keV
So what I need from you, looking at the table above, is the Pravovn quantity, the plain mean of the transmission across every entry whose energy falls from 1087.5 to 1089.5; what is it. 323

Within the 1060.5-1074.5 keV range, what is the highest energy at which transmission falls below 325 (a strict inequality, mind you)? 1074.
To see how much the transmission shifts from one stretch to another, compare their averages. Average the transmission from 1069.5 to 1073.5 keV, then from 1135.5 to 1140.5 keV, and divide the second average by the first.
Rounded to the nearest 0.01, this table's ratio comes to 0.91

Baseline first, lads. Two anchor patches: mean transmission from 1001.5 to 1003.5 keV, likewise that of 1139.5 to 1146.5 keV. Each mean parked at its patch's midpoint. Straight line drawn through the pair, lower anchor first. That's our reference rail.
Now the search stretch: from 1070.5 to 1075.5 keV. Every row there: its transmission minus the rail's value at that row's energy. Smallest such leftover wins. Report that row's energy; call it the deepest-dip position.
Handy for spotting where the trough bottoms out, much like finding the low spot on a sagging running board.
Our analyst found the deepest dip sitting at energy 1075 keV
